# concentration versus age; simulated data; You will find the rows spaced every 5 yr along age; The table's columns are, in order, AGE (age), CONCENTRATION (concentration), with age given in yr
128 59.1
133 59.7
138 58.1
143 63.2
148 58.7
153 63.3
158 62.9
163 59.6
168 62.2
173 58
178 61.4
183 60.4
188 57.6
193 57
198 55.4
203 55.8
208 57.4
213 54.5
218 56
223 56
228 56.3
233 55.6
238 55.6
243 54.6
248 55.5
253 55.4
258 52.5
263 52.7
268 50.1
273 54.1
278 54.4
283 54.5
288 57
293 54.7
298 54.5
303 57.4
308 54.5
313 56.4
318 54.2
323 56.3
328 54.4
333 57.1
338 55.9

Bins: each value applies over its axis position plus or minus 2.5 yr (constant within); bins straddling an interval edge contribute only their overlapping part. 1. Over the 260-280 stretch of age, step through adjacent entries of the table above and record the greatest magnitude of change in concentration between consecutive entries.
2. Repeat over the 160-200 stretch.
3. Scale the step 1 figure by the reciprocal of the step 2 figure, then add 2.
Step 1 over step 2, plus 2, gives 2.95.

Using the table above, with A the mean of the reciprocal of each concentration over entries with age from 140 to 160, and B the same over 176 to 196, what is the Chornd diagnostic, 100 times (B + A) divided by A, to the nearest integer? 205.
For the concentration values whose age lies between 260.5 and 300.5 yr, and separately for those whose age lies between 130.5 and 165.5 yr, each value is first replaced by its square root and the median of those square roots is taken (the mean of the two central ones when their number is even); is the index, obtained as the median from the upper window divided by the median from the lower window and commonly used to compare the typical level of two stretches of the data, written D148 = 0.955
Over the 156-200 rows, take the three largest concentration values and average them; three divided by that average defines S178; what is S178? 0.0483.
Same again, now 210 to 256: 0.0535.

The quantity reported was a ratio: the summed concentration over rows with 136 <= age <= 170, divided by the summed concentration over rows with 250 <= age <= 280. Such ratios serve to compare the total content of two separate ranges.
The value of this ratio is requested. 1.3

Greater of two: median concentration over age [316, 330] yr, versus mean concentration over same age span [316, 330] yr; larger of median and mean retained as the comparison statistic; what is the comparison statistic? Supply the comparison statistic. 55.0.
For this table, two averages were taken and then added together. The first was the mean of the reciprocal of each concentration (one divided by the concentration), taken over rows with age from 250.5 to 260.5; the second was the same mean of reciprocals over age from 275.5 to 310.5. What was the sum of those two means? 0.0366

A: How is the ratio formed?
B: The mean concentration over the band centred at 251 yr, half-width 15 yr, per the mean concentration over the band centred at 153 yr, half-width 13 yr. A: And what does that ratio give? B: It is 0.88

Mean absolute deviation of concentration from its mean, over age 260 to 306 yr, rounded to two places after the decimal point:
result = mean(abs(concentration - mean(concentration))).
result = 1.39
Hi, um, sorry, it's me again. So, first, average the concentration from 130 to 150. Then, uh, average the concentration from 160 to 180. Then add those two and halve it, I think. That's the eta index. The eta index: 60.1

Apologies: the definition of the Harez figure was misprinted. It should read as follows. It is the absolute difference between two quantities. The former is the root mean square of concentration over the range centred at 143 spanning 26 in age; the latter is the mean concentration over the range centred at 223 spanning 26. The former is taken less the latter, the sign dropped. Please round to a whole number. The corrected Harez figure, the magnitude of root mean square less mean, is 5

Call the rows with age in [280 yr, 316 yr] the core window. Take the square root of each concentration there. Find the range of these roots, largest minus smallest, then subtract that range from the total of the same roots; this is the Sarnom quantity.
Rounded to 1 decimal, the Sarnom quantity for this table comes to 52.0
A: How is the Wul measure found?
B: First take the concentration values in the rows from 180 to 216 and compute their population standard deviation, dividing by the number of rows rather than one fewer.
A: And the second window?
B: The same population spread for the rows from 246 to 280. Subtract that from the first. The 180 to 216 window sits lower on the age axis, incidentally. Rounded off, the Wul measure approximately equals 0.0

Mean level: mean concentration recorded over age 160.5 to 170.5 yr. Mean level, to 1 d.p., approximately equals 60.9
